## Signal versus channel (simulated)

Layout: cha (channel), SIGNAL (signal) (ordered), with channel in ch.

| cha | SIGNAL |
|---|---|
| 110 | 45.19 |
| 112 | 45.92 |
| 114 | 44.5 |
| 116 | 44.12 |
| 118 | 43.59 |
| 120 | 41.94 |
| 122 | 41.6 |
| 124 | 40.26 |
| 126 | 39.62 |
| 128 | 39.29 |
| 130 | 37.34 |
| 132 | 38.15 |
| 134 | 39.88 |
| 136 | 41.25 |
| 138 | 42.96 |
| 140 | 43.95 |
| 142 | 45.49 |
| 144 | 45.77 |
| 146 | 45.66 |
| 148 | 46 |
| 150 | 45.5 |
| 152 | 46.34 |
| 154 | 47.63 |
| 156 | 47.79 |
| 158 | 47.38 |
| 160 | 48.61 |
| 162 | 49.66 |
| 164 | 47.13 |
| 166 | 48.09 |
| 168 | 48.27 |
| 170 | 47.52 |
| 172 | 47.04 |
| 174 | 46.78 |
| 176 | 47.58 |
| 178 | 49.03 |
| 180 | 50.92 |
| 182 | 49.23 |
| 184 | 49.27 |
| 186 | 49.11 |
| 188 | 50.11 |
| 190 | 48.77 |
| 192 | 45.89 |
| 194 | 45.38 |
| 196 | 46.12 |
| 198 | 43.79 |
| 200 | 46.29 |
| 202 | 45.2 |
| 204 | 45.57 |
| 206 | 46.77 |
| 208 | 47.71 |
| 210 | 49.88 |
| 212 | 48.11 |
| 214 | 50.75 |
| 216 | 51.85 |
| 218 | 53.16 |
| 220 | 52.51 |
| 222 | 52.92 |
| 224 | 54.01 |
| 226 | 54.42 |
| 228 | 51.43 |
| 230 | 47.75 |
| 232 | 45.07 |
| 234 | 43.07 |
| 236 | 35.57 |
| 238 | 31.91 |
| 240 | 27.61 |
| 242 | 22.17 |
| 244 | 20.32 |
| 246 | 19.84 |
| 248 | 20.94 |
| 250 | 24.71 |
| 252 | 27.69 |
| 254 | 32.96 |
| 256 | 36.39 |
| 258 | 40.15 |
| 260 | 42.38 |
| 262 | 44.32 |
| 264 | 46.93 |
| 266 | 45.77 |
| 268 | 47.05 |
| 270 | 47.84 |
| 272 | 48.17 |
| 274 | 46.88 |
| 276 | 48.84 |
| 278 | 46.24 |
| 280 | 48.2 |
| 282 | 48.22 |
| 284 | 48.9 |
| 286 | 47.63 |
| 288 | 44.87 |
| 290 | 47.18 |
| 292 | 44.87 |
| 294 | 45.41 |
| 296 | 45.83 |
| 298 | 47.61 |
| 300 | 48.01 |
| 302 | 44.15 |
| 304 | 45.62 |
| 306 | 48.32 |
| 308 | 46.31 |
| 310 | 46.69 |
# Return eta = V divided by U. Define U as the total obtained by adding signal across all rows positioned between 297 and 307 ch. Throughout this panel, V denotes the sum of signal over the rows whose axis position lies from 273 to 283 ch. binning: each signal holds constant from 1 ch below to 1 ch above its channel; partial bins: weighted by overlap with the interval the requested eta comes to 1.02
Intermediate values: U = 234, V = 238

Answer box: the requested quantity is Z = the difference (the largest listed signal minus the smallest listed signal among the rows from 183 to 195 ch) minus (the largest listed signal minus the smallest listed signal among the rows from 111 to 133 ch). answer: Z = -4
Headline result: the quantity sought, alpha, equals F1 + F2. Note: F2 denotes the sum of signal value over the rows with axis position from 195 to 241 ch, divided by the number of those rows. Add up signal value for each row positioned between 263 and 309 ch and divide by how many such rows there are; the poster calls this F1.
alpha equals 93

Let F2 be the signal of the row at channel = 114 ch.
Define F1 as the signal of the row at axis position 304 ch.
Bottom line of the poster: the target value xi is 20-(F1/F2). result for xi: 19.0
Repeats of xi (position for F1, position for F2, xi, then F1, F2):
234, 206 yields 19.1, 43.07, 46.77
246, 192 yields 19.6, 19.84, 45.89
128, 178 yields 19.2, 39.29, 49.03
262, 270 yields 19.1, 44.32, 47.84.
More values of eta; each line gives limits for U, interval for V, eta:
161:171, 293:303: 0.96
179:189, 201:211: 0.95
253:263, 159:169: 1.23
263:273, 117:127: 0.88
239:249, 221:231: 2.35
